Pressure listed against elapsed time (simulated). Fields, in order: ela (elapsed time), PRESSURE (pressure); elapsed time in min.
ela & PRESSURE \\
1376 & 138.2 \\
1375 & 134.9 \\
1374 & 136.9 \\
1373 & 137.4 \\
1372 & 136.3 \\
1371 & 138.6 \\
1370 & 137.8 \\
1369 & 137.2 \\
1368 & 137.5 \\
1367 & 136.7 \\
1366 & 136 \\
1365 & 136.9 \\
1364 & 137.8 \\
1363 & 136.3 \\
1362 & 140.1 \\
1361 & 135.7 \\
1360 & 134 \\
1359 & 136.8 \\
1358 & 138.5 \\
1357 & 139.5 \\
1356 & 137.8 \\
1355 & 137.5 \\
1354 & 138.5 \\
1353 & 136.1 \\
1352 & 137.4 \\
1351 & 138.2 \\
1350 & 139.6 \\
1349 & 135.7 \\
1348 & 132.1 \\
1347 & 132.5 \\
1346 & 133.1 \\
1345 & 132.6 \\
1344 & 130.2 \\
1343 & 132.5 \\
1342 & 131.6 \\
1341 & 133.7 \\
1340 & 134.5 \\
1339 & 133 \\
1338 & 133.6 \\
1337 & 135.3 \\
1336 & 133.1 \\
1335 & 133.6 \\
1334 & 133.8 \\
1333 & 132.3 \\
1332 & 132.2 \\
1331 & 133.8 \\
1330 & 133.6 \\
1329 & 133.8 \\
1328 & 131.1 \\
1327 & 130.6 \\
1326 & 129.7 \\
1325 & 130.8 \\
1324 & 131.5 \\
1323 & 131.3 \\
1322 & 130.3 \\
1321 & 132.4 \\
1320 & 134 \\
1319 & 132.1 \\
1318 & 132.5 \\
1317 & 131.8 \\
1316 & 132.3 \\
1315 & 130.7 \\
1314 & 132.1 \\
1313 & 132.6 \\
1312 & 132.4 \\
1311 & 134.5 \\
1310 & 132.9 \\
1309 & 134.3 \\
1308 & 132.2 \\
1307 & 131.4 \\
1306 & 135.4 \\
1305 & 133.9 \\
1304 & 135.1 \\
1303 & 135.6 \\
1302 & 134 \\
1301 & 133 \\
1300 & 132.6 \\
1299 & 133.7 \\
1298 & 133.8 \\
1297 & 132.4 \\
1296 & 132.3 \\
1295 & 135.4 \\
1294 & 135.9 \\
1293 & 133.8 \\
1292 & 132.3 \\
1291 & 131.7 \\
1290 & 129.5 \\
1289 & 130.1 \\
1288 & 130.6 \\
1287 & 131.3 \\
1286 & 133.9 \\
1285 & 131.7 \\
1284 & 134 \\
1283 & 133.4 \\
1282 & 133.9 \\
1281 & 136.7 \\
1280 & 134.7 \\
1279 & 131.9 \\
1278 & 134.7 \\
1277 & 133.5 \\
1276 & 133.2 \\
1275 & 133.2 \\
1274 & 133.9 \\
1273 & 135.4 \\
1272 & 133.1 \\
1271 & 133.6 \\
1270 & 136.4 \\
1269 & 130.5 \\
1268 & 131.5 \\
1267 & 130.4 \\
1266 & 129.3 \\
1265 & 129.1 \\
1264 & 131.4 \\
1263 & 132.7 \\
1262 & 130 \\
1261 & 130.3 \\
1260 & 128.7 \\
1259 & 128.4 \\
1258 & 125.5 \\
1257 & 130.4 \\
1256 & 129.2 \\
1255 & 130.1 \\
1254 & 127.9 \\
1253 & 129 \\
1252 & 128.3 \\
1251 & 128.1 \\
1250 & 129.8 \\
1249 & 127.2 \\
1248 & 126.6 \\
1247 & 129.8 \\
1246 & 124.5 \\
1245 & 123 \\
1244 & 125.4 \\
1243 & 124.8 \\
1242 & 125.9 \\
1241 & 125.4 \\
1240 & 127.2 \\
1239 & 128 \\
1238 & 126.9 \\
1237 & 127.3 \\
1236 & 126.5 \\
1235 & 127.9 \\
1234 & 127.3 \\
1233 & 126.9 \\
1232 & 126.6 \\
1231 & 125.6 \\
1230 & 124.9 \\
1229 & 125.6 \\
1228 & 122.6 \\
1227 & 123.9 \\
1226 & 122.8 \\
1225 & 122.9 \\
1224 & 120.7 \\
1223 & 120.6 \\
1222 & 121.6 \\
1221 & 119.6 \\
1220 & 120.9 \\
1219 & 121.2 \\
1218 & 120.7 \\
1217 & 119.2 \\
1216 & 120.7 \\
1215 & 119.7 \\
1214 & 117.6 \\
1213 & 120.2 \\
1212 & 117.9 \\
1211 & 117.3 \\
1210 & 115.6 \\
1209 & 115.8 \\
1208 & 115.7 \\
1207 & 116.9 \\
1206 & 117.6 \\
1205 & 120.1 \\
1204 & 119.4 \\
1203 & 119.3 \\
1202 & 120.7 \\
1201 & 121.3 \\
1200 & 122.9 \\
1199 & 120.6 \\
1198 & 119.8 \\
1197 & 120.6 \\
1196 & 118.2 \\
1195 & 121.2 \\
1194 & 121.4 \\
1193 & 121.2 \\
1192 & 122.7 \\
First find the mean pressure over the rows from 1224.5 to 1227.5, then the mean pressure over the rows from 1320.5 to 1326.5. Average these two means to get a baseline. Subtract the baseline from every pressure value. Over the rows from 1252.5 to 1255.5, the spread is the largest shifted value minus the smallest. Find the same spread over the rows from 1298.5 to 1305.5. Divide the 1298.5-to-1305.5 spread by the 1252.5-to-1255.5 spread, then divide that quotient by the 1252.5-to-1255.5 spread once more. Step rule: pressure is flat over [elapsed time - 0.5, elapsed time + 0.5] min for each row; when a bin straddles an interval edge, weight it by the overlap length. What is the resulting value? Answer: 0.6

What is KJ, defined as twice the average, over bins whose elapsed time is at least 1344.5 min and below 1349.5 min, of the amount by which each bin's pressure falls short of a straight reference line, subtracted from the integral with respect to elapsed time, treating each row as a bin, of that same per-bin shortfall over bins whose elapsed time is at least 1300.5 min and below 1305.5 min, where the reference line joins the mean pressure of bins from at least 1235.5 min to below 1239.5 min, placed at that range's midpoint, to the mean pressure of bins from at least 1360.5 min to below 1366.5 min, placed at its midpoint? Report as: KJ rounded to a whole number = -15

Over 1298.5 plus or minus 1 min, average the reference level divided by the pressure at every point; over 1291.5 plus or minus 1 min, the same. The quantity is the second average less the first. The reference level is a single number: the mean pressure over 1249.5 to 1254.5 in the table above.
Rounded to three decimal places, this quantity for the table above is 0.013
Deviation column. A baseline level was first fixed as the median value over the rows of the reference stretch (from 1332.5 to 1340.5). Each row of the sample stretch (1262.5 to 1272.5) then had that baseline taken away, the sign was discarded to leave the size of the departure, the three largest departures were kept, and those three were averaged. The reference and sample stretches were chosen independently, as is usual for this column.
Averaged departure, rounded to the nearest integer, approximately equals 4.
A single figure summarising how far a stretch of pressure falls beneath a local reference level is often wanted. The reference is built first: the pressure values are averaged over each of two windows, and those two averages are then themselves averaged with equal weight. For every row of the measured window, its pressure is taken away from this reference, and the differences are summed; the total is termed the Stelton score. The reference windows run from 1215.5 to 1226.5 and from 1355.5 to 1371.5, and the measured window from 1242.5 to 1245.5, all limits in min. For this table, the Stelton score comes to 14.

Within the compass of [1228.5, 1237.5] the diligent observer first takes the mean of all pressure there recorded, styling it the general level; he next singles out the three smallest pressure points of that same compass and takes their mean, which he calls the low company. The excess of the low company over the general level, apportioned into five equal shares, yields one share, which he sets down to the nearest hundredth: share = -0.23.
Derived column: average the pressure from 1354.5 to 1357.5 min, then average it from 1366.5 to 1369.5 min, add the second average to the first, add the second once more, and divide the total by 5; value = 82.5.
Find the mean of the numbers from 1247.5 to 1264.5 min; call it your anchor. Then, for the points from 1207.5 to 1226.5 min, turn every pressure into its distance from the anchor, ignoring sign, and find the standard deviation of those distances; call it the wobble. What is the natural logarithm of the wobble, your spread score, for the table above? 0.8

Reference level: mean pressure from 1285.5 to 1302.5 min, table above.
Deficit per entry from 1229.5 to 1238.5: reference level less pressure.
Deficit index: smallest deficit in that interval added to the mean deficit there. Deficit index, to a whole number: 11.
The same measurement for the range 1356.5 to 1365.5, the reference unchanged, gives -12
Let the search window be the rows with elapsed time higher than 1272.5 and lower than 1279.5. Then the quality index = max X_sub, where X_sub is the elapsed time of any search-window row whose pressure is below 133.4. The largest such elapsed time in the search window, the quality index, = 1279 min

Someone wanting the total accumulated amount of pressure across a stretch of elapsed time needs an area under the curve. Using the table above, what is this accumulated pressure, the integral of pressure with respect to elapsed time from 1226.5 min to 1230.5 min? 497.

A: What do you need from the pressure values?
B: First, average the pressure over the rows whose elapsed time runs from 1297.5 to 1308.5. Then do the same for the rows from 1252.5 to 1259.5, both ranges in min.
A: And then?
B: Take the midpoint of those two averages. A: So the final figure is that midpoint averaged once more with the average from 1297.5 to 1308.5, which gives 132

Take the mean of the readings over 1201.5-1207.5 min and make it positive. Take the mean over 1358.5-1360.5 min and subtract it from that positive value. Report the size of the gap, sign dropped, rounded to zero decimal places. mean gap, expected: 16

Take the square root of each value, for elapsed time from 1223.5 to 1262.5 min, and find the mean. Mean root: 11.26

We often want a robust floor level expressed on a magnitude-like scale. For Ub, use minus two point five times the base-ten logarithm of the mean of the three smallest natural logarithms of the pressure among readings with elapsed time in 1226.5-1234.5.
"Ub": -1.707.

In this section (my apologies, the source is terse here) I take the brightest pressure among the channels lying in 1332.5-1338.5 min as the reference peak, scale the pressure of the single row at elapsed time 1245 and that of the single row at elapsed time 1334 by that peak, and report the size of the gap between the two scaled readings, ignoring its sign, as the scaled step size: 0.08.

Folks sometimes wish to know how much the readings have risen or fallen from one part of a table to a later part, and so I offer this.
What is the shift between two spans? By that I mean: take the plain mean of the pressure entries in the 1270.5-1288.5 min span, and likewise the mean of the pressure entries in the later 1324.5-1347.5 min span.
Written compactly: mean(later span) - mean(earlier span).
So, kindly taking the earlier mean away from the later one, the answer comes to -0.8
